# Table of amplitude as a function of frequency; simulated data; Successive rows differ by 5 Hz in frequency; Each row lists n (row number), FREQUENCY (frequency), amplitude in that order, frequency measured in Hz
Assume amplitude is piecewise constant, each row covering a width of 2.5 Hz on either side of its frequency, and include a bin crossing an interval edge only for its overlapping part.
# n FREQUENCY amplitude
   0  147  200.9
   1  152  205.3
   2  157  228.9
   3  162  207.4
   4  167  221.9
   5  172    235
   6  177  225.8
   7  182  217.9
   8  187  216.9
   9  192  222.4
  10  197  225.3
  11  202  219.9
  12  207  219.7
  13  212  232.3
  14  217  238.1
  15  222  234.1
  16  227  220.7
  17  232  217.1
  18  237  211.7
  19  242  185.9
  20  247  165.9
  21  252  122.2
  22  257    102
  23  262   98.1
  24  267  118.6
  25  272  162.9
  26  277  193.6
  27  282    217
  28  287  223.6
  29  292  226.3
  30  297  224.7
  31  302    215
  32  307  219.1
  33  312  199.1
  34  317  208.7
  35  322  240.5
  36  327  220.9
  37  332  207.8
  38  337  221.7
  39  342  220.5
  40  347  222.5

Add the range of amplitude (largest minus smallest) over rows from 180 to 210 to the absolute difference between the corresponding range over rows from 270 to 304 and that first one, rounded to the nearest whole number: 63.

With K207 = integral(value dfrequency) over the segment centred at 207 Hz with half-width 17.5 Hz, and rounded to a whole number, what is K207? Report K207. 7959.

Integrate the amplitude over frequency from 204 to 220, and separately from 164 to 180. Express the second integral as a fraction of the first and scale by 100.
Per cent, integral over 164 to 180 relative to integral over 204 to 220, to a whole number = 99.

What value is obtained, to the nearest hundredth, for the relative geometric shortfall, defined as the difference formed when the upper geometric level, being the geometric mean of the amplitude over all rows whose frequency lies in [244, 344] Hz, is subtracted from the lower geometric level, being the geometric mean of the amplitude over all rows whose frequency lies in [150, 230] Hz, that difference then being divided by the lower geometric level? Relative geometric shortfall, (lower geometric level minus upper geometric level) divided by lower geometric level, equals 0.18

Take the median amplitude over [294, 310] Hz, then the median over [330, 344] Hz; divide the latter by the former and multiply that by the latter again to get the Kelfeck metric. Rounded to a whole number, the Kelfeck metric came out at 222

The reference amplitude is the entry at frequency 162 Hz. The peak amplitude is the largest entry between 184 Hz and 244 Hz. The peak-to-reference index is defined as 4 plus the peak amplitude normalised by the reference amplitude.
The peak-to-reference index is 5.15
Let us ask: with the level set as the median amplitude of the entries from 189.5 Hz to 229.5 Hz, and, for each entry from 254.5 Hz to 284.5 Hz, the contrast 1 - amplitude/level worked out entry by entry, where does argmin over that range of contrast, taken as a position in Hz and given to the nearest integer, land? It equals 282 Hz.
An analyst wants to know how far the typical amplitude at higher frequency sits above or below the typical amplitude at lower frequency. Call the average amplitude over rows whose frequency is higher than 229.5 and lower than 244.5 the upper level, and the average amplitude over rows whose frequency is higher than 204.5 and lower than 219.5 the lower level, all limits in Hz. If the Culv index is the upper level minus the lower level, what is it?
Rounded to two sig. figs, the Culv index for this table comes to -25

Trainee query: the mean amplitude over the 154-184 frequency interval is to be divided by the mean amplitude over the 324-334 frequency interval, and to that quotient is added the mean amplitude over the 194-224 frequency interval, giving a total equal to 229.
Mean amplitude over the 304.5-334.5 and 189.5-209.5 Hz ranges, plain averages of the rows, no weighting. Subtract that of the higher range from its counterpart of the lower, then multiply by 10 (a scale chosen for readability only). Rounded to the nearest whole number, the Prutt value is 58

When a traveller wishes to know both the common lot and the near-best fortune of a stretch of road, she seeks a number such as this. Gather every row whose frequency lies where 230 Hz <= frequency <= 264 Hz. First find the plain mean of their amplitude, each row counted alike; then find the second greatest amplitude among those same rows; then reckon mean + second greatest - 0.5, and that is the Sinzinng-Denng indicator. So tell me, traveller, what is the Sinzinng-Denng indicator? 369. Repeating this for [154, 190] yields 450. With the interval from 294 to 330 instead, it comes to 442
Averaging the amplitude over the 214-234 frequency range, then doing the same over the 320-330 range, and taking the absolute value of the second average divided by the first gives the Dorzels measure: 1.01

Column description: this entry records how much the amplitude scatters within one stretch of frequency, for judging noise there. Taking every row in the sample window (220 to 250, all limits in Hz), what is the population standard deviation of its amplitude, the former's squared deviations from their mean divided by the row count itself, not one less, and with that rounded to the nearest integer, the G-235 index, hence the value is 23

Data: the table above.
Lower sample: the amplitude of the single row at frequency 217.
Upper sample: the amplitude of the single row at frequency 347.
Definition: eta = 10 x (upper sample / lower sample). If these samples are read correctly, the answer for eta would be 9.3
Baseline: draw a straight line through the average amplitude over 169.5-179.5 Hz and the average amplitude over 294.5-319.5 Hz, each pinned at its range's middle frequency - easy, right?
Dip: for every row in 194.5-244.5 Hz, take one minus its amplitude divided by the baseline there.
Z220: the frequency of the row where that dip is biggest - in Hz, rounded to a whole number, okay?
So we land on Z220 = 242 Hz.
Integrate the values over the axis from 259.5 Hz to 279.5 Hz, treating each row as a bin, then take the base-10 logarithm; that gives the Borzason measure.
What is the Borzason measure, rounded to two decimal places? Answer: 3.46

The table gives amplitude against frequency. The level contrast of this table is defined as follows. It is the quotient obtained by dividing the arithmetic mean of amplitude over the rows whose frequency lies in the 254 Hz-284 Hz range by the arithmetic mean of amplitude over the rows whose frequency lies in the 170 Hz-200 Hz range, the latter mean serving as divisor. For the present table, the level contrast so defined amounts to 0.66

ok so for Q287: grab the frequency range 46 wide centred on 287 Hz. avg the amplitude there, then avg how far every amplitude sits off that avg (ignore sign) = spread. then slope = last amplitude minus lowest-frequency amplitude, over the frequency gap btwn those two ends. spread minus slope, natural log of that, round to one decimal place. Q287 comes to 3.2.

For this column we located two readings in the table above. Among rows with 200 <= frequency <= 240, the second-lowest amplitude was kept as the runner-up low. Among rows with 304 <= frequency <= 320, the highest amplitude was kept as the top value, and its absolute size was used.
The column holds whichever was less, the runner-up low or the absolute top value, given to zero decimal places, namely 217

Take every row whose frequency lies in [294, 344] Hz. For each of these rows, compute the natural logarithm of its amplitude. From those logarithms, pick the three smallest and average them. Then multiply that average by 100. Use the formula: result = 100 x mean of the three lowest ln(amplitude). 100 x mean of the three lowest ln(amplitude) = 532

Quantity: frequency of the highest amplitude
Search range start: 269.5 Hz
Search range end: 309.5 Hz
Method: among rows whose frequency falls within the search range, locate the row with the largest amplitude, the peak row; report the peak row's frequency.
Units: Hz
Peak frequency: 292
